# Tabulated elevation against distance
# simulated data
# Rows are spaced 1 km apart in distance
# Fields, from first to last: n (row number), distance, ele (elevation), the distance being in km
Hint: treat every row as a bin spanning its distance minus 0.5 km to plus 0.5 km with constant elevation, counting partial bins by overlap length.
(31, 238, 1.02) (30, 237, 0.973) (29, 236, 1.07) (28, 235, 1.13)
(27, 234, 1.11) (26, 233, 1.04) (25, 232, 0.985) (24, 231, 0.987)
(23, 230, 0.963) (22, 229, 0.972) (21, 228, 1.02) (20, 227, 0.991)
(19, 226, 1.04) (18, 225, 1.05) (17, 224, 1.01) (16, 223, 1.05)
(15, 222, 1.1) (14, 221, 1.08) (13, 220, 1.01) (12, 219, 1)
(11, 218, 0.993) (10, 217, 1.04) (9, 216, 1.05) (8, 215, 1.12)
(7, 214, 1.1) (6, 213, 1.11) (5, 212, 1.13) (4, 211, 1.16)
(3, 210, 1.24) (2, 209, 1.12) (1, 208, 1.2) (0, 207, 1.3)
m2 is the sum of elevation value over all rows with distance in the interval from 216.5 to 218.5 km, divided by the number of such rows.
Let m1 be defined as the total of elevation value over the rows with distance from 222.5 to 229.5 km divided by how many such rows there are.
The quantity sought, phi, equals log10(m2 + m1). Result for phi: 0.309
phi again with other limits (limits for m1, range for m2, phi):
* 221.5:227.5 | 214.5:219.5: 0.318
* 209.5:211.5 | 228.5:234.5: 0.344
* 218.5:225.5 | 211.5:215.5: 0.334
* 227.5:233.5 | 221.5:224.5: 0.311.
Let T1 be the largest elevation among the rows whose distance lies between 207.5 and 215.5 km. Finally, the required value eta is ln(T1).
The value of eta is 0.22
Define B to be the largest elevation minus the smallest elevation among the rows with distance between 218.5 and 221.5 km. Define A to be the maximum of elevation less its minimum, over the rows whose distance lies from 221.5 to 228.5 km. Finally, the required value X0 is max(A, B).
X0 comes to 0.11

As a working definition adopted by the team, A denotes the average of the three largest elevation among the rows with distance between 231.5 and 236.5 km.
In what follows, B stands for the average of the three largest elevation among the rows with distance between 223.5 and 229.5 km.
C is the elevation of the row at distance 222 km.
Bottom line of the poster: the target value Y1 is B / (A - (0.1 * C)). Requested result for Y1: 1.04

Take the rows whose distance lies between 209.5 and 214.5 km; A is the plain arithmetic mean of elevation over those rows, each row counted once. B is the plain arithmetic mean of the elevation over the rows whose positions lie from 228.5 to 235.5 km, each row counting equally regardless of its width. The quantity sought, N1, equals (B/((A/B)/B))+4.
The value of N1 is 4.94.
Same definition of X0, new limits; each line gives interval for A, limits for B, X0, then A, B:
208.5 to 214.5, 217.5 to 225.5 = 0.14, 0.140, 0.107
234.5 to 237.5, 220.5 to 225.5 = 0.16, 0.157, 0.090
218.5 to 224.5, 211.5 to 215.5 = 0.10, 0.100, 0.030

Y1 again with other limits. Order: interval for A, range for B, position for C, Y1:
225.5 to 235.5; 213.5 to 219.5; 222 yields 1.11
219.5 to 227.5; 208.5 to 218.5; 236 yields 1.21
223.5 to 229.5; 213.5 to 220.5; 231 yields 1.16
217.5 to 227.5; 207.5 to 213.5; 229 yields 1.23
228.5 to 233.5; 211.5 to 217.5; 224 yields 1.24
